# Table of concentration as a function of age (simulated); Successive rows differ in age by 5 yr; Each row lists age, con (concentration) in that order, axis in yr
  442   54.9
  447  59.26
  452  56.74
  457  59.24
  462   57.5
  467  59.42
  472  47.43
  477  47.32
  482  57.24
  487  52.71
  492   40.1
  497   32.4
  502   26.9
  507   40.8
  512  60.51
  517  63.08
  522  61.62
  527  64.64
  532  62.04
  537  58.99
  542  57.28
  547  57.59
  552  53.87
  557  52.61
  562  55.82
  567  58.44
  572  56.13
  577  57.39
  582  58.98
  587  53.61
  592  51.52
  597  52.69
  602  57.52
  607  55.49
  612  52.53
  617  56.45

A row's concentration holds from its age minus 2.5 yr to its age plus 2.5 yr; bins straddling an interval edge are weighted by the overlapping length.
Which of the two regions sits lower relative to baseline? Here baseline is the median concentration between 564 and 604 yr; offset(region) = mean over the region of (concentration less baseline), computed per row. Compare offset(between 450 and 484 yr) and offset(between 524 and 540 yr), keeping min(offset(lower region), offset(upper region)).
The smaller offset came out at -1.8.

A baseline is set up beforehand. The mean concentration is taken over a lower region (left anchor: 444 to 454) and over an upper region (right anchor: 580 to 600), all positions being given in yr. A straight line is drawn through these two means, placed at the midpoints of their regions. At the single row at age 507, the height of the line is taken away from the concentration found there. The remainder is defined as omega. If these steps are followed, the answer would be -15.6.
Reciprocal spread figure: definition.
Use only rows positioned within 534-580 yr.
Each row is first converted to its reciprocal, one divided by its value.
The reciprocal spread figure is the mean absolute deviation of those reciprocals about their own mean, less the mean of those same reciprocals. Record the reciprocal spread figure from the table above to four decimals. -0.0172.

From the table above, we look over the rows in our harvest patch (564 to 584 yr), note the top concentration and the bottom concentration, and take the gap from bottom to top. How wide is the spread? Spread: 3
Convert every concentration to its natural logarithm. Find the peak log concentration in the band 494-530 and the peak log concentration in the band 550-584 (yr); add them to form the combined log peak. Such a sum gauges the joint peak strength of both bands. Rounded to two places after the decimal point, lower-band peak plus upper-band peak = 8.25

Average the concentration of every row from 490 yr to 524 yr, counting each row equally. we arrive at 46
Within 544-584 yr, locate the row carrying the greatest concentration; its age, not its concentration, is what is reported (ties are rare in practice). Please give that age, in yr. 582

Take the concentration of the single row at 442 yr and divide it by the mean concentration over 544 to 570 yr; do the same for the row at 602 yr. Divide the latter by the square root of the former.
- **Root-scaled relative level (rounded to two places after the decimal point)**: 1.04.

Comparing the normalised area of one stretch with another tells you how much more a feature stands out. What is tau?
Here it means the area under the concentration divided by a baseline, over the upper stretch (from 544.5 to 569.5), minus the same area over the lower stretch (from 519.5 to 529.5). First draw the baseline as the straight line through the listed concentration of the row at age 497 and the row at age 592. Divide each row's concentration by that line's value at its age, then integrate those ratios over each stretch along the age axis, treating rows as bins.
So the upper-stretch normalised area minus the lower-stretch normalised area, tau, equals 15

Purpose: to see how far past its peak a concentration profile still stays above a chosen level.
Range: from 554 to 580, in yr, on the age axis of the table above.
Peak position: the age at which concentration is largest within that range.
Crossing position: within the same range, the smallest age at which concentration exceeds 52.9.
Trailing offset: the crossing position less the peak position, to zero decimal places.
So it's -5 yr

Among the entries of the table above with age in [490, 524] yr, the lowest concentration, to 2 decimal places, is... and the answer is 26.90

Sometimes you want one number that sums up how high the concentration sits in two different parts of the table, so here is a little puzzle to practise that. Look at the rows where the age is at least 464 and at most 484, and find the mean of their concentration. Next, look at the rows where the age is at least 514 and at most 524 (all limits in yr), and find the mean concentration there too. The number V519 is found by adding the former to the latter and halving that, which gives 57.6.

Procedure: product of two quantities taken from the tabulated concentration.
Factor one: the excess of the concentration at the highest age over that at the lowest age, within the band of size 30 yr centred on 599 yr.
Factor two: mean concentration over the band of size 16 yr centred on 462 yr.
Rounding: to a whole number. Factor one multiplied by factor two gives -63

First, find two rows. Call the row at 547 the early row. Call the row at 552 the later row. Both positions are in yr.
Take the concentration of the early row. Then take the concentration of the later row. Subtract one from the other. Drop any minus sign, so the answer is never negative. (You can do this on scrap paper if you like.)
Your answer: 3.7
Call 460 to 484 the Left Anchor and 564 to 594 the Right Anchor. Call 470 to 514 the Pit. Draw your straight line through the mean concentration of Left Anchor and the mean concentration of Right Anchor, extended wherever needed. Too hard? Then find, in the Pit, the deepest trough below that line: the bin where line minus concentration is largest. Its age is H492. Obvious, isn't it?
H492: 502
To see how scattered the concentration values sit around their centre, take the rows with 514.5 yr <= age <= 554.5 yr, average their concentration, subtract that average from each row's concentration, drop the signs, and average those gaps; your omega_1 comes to 3.0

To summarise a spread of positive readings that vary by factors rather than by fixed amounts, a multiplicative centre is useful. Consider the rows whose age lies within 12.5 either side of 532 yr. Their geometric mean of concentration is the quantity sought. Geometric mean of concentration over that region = 61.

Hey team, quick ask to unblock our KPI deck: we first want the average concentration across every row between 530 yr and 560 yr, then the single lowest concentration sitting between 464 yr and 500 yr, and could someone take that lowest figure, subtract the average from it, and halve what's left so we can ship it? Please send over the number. -12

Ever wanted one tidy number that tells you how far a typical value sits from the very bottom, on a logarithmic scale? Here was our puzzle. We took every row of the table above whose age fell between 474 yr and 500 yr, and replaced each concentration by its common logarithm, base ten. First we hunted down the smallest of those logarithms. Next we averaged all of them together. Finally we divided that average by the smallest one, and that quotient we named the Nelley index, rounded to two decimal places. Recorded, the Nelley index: 1.09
